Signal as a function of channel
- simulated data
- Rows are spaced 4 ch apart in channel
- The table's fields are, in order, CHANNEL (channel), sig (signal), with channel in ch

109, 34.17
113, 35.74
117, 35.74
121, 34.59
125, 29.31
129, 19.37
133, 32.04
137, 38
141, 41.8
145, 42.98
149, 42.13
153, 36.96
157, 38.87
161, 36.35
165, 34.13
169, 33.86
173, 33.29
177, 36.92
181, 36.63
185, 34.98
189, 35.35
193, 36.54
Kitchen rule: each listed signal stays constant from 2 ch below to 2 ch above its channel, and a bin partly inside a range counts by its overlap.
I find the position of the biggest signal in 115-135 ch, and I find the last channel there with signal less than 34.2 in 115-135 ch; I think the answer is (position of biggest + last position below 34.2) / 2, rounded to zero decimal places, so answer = 125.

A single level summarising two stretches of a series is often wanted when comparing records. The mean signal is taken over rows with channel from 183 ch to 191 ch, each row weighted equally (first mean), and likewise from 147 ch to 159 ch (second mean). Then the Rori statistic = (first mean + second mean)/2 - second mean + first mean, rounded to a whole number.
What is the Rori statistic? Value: 33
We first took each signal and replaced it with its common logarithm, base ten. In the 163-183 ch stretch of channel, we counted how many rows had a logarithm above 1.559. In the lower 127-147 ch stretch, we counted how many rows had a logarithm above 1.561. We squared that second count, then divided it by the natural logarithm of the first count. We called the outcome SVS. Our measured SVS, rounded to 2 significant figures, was 13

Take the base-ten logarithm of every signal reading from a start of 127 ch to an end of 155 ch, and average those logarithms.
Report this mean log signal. 1.55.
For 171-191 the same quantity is 1.55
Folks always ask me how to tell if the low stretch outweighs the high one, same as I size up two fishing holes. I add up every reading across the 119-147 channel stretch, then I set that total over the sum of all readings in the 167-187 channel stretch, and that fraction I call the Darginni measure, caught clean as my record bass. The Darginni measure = 1.4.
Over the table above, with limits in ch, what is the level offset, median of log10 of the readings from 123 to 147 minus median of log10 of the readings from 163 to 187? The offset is 0.00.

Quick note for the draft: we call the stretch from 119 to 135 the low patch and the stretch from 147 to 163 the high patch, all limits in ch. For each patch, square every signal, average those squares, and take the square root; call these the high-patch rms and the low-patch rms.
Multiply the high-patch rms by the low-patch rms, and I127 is 1136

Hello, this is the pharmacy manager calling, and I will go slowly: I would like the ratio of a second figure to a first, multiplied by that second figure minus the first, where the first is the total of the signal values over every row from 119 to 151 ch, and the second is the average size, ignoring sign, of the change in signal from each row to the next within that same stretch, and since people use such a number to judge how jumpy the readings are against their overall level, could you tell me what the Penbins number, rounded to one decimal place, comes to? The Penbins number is -5.6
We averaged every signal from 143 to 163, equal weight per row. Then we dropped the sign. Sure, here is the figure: 39.5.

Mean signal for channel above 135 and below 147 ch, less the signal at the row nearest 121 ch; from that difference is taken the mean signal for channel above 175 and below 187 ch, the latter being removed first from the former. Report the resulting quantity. -30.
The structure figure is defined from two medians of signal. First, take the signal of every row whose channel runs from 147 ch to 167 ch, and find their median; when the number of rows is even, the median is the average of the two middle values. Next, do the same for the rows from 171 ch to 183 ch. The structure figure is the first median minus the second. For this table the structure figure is 0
